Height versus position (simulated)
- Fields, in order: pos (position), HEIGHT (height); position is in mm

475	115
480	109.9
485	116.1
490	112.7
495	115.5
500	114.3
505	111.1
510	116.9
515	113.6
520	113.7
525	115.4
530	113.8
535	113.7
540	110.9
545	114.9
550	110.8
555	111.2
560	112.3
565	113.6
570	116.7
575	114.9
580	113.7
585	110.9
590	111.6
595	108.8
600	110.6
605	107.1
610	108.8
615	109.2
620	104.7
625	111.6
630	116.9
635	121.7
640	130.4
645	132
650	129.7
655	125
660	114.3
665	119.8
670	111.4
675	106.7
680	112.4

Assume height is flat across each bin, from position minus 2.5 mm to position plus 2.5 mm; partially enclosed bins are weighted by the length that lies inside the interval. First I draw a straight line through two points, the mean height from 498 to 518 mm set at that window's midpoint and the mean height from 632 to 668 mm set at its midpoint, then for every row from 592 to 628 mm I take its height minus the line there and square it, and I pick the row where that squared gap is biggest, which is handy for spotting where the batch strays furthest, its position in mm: 620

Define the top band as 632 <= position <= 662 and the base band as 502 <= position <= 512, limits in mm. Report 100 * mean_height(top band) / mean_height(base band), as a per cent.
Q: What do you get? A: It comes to 110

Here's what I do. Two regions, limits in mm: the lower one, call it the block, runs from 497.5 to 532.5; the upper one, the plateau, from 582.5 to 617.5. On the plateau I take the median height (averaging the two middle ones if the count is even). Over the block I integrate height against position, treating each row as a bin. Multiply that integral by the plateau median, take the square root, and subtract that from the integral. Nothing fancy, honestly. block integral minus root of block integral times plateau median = 3334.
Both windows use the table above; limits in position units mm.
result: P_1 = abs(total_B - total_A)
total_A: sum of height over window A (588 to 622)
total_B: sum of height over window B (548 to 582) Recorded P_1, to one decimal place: 32.4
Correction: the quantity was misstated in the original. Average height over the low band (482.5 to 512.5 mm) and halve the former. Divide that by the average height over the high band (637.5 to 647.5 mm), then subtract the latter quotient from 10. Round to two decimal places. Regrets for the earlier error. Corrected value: 9.56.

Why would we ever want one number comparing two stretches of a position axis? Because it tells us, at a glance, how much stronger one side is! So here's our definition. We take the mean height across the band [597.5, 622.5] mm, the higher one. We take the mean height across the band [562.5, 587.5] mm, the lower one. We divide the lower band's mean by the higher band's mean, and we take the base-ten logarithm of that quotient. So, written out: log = 0.023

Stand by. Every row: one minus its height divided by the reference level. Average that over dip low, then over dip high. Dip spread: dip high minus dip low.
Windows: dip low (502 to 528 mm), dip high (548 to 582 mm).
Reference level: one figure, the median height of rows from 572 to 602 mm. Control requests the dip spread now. 0.007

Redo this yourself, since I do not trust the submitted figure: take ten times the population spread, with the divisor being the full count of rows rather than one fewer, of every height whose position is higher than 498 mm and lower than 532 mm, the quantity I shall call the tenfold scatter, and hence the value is 17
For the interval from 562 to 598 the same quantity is 25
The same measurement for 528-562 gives 15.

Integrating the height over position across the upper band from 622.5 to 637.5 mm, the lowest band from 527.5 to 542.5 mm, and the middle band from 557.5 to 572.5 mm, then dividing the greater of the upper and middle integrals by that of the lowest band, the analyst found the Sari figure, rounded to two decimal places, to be 1.03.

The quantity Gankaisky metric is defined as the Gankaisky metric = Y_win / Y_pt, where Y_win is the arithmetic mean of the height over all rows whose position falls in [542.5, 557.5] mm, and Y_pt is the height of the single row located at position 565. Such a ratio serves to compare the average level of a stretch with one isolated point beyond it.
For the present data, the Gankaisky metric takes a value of 0.99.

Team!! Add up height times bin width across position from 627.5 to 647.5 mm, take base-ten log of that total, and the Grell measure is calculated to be 3.40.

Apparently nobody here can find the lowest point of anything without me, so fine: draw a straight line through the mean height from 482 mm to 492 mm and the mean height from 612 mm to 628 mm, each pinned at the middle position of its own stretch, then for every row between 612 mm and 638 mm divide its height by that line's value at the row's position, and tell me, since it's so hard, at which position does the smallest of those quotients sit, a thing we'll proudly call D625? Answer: 620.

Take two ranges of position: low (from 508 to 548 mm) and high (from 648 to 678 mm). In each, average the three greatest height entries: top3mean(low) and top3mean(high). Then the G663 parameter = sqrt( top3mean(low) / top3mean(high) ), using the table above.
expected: 0.963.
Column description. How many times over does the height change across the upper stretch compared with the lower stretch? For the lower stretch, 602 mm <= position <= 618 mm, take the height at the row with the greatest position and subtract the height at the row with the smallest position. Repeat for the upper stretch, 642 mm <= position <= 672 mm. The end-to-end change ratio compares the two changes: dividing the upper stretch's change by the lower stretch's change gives -10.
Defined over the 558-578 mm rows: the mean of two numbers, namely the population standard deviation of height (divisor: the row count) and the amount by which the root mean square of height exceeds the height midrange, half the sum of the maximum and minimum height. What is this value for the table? 0.76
